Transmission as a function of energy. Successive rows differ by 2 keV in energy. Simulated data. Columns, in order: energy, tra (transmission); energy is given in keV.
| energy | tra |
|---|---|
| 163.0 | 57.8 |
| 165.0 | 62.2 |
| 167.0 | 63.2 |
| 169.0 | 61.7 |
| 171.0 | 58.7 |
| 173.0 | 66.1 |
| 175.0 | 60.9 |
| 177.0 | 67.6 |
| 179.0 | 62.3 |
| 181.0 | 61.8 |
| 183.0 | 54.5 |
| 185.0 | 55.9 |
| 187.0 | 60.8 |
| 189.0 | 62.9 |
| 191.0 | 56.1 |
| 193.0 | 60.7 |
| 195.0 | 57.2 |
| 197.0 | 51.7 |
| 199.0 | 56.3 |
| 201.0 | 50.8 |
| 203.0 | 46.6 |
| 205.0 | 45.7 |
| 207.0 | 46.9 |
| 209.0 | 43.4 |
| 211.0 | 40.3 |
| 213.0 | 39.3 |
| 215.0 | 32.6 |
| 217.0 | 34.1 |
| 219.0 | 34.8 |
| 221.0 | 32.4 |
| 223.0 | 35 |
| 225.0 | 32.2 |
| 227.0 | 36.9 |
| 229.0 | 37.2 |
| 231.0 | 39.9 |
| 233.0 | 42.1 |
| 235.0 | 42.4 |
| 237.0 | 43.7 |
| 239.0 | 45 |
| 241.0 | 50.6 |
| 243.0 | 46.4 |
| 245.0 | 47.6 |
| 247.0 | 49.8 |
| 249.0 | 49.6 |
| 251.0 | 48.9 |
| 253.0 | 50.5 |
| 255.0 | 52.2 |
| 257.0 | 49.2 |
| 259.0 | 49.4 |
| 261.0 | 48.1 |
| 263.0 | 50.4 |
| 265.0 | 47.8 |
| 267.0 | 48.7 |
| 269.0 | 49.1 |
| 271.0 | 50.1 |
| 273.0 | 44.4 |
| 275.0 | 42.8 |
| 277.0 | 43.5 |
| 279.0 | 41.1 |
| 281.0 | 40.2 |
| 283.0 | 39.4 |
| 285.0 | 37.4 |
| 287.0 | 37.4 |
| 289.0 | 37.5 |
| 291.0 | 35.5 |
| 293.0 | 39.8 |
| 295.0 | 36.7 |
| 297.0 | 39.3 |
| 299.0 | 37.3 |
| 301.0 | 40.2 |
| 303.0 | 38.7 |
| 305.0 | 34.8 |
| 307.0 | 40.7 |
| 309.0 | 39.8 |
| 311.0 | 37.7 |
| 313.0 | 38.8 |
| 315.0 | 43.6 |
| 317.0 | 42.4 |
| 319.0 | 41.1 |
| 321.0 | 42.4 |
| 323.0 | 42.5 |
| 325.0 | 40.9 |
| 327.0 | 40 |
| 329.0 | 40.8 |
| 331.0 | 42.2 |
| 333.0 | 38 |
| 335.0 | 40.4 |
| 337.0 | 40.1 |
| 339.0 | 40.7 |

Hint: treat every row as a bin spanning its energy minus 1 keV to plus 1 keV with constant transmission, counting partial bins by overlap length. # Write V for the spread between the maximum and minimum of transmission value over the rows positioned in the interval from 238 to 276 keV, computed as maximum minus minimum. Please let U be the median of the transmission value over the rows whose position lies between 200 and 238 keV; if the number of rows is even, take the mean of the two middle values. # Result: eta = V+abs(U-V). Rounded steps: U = 39.90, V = 9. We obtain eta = 39.9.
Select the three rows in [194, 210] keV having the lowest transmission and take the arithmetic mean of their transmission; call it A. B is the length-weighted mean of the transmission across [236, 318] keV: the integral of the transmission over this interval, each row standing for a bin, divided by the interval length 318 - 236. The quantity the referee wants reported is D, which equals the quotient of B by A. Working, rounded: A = 45.2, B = 43.6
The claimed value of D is 0.96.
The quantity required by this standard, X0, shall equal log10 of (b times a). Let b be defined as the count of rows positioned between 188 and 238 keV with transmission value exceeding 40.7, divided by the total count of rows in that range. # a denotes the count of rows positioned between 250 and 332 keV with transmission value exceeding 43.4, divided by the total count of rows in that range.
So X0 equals -0.7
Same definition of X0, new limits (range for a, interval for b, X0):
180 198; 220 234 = -0.8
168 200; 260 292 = -0.2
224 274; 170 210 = -0.1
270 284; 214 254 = -0.6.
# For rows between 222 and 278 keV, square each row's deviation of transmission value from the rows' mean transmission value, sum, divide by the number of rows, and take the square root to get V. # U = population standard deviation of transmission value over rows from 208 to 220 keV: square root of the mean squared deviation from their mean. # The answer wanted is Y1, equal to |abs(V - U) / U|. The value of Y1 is 0.35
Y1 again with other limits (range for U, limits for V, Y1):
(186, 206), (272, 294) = 0.52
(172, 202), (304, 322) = 0.46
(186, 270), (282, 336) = 0.72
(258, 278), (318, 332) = 0.67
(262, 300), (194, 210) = 0.03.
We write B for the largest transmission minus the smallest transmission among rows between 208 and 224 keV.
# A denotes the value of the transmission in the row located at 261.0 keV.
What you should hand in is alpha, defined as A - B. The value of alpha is 37.1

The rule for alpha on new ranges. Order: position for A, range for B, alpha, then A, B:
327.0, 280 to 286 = 37.2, 40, 3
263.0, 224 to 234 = 40.5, 50.4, 10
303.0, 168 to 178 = 29.8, 38.7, 9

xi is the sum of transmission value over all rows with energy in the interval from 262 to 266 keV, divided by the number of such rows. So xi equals 49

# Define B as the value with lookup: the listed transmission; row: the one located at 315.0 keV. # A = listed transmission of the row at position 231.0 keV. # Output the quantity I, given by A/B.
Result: 0.92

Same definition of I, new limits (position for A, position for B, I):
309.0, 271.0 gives 0.79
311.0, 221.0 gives 1.16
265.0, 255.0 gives 0.92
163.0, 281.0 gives 1.44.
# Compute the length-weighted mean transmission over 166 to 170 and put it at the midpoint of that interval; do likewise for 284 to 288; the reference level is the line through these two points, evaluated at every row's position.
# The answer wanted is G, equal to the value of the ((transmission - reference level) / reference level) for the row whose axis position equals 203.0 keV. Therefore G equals -0.15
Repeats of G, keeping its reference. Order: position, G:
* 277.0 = 0.11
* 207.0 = -0.13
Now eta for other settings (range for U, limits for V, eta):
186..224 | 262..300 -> 46.6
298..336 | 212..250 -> 40.4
